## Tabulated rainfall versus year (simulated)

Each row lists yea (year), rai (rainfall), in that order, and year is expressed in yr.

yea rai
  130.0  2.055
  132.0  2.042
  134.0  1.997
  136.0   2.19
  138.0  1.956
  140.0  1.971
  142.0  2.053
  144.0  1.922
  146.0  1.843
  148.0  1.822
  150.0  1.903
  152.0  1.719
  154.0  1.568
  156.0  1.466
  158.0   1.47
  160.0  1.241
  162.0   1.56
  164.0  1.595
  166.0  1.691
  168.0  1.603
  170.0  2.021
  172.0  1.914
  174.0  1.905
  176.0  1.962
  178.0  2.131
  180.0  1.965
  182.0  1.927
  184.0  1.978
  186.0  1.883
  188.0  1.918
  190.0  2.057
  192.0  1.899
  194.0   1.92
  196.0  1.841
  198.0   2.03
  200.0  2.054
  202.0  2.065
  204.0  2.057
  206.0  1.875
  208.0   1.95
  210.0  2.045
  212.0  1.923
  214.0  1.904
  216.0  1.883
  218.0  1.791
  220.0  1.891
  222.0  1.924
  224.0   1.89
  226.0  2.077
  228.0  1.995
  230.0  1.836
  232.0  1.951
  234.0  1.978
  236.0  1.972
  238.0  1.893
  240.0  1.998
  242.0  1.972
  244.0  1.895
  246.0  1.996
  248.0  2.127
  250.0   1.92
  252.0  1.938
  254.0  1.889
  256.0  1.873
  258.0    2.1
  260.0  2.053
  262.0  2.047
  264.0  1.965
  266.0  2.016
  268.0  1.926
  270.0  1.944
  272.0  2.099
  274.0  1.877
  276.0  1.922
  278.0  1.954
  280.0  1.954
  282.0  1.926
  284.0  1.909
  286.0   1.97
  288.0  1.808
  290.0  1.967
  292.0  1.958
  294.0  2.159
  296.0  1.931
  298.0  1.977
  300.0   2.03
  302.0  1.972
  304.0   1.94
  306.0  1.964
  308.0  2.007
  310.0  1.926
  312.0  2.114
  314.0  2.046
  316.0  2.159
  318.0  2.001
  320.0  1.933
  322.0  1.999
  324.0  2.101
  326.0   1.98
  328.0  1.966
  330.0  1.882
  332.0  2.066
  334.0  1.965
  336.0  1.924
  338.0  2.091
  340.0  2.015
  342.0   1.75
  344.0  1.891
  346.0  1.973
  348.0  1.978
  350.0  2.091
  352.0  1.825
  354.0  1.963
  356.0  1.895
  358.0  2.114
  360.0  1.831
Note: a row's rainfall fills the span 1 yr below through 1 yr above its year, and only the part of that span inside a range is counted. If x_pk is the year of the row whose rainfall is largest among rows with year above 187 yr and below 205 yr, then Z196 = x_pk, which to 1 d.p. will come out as 202.0 yr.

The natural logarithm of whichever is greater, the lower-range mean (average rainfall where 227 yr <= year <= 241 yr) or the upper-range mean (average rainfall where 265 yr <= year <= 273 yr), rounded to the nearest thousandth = 0.691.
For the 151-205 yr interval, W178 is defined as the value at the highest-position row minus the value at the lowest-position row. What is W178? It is 0.34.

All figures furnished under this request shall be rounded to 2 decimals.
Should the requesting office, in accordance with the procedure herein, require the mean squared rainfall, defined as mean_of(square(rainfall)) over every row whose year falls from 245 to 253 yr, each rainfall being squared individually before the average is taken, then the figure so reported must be 3.99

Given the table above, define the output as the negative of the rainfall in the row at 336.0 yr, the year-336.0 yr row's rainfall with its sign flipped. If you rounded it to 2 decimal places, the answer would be -1.92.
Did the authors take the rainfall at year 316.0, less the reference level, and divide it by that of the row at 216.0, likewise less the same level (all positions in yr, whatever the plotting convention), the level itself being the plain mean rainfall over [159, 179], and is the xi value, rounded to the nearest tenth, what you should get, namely 3.3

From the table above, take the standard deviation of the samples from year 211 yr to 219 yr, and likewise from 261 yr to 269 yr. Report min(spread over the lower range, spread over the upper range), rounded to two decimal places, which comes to 0.05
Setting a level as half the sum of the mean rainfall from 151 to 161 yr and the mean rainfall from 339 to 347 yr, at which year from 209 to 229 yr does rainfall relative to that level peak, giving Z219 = 226.0 yr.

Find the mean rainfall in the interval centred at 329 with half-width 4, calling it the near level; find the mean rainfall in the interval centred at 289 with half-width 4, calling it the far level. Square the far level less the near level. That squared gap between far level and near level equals 0.0023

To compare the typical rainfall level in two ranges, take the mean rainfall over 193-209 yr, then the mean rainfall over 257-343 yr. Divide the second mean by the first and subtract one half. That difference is 0.50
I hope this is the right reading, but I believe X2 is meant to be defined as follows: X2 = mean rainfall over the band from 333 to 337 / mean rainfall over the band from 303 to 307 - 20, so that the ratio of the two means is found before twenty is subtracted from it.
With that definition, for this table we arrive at -19.0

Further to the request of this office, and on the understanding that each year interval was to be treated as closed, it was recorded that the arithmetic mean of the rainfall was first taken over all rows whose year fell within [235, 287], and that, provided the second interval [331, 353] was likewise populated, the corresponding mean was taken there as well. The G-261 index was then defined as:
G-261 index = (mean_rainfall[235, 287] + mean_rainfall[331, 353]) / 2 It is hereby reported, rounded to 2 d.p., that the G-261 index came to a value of 1.96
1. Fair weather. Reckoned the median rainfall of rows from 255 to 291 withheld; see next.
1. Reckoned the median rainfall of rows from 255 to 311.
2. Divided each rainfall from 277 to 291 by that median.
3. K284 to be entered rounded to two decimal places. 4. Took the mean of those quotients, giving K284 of 0.98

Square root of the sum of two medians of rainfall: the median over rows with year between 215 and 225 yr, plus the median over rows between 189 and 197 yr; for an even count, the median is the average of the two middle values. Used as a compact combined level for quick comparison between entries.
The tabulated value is 1.95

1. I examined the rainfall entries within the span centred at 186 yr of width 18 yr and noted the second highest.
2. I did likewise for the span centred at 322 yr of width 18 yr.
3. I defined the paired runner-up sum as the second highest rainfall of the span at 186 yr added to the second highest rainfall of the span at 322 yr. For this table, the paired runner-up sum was 4.16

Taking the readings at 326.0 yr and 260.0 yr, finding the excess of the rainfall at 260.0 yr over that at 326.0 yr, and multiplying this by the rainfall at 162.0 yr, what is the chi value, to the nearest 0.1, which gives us 0.1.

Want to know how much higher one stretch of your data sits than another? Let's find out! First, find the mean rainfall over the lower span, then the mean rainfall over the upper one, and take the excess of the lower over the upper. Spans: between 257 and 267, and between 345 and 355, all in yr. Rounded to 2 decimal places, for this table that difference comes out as 0.07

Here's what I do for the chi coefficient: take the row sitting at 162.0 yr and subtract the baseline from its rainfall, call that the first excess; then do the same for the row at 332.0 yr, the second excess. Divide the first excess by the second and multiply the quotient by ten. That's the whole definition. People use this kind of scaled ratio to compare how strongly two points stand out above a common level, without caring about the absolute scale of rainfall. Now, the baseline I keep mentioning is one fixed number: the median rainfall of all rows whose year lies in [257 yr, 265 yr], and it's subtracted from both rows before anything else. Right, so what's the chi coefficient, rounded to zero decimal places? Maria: -306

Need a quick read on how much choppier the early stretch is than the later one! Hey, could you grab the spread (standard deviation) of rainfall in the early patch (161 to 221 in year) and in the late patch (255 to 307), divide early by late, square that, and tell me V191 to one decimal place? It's 3.4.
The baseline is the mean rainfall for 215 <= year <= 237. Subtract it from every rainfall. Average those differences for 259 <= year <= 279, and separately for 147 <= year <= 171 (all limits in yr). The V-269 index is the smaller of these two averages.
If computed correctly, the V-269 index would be -0.29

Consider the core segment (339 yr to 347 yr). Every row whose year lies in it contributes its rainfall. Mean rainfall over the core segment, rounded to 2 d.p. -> 1.91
